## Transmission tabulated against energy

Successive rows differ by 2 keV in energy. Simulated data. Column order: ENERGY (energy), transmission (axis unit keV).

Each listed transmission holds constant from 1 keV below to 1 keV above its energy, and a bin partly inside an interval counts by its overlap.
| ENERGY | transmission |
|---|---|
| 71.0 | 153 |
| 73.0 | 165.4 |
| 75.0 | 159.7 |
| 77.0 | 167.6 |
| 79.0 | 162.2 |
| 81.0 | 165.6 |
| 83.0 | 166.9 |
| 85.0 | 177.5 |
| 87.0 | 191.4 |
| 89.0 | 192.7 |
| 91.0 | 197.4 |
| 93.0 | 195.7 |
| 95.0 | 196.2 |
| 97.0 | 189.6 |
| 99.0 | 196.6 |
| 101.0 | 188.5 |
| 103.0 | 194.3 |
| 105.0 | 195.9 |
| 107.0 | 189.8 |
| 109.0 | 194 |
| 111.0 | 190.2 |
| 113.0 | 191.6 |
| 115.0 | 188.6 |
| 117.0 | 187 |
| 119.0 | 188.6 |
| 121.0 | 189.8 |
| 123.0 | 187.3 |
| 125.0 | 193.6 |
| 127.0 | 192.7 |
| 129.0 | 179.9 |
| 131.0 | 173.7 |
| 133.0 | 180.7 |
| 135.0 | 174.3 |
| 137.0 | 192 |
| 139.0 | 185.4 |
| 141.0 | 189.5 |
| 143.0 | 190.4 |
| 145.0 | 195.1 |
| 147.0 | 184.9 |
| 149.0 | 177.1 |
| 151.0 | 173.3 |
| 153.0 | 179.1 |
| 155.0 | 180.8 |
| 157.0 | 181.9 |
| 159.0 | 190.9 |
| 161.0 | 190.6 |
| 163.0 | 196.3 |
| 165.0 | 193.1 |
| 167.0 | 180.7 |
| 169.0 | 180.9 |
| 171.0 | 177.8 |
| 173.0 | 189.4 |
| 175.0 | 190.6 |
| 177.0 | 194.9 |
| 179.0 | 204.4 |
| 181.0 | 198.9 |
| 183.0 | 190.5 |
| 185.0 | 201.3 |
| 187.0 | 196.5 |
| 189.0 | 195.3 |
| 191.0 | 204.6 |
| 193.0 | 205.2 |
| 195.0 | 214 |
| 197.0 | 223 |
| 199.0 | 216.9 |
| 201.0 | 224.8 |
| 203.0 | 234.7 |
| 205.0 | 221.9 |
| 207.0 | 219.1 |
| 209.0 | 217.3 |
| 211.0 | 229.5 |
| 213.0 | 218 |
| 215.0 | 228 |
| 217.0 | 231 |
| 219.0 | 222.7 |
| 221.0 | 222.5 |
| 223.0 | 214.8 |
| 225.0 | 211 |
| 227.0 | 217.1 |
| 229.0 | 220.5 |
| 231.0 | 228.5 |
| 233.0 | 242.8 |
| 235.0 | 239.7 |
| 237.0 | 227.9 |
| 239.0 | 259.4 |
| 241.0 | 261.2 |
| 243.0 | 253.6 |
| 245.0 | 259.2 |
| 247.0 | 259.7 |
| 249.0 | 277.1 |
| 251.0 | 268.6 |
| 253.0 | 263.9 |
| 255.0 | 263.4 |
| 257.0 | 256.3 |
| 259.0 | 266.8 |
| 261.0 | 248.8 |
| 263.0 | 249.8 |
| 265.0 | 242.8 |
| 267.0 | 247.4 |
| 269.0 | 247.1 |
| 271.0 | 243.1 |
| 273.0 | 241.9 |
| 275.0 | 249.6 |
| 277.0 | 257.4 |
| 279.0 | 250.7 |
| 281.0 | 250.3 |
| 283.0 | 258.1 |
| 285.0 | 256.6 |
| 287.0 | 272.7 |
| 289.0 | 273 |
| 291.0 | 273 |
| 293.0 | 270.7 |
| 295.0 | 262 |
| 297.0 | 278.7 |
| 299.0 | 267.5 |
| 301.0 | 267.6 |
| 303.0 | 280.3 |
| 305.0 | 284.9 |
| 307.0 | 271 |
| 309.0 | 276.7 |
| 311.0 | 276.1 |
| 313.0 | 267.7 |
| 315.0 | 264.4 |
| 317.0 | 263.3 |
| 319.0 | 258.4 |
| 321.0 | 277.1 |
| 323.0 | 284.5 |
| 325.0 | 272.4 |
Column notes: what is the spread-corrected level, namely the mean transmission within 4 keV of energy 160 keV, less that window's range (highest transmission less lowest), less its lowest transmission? -6.4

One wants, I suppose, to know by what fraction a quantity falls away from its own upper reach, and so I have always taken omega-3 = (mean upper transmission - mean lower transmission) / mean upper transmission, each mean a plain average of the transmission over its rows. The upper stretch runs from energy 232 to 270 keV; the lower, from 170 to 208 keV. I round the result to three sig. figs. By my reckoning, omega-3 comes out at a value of 0.193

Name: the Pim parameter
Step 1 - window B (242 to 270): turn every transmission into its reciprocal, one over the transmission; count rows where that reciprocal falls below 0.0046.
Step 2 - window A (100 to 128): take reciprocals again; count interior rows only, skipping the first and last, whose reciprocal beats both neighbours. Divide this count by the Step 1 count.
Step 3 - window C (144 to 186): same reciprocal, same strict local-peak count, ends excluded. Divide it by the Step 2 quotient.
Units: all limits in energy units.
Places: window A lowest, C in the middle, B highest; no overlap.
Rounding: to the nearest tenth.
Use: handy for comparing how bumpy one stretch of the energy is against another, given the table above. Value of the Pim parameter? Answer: 17.5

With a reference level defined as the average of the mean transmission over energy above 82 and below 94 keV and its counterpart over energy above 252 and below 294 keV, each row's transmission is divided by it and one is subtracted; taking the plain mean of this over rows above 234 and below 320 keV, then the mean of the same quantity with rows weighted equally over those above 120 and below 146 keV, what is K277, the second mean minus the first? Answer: -0.33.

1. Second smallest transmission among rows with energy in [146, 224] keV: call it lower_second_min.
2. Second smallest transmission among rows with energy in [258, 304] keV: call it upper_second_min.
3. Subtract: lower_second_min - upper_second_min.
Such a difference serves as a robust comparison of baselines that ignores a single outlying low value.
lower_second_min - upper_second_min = -66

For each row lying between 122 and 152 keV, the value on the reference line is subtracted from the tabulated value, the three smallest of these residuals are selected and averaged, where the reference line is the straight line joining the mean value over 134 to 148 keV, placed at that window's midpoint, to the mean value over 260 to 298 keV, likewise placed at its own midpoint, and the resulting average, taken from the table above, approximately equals -14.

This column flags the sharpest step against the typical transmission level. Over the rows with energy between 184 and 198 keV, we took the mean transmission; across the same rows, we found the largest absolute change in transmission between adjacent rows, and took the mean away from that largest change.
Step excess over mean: -196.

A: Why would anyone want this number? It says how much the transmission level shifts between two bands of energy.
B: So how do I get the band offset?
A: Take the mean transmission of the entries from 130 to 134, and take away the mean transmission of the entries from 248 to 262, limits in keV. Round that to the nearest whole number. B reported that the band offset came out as -86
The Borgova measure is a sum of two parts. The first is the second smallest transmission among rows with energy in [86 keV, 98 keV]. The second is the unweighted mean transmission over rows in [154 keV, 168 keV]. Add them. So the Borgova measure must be 379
